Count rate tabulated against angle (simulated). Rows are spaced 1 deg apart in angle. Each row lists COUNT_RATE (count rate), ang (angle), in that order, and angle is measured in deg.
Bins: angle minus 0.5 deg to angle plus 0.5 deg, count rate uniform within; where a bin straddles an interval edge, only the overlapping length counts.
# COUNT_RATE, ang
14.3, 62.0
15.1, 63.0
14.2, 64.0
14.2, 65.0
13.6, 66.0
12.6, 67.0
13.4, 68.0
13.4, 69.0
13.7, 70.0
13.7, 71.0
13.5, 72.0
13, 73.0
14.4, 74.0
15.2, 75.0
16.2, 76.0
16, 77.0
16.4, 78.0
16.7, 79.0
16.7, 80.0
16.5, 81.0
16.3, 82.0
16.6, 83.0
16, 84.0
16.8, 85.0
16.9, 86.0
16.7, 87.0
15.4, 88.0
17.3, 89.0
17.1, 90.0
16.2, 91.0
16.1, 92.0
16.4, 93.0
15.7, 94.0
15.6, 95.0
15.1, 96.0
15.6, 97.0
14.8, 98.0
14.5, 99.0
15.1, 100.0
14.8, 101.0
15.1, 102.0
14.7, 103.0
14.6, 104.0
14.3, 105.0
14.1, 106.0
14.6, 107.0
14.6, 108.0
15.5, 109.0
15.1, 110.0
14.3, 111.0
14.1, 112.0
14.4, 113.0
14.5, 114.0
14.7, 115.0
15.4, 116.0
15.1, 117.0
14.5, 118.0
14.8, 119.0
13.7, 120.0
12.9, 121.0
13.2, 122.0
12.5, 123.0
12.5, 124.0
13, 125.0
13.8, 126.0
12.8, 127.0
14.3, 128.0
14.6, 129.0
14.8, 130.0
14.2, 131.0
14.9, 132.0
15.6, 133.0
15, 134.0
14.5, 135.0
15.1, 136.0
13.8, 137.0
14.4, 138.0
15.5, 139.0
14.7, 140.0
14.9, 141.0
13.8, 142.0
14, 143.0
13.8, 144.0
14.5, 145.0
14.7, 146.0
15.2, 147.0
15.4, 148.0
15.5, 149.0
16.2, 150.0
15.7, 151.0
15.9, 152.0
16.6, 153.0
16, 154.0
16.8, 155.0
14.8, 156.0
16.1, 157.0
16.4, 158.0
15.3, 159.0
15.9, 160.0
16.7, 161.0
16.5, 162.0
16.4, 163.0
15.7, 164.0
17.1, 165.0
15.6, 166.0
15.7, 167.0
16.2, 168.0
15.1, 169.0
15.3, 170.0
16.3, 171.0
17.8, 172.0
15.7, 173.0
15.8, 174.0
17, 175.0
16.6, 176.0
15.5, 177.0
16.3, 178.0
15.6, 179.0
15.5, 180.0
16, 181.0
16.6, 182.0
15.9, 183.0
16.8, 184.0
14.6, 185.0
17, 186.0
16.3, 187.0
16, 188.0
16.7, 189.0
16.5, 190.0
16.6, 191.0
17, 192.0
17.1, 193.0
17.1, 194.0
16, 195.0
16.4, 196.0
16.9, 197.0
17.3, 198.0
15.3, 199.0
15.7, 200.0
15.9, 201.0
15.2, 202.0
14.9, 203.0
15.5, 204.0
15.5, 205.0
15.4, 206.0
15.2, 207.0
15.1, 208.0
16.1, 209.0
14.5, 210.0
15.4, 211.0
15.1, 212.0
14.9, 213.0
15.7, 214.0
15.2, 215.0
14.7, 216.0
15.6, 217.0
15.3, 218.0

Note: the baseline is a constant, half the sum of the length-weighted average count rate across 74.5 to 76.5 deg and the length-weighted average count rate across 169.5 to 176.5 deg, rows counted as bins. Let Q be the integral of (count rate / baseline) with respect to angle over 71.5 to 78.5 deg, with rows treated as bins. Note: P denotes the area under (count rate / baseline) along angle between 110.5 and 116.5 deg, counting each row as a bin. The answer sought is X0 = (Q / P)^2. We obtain 1.4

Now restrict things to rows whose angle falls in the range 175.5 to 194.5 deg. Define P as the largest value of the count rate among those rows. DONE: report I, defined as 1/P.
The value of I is 0.058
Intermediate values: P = 17.1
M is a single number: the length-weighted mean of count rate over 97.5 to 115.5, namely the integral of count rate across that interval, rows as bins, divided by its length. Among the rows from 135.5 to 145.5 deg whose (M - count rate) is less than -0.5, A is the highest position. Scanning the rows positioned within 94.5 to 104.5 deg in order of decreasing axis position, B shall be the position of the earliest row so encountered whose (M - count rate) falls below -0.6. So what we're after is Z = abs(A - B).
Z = 42 deg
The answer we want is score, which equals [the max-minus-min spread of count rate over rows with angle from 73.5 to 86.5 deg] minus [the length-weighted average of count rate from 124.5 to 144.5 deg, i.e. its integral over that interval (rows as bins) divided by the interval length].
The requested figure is -11.9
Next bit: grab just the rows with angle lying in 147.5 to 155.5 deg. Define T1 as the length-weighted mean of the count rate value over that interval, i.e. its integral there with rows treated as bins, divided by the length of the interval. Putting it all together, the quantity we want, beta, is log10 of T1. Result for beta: 1.20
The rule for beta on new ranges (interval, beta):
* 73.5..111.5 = 1.19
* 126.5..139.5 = 1.16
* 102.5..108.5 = 1.16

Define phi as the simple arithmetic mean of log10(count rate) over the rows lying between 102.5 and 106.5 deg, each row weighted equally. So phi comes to 1.159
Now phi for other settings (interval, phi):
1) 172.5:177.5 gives 1.207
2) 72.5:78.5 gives 1.180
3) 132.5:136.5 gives 1.177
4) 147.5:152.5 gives 1.197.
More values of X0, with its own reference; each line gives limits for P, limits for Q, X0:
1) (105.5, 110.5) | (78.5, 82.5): 0.8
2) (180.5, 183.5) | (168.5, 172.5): 1.8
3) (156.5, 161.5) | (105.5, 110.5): 0.8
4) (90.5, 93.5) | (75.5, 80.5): 2.8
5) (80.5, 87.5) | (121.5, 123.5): 0.0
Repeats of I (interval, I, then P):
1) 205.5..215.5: 0.062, 16.1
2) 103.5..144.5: 0.064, 15.6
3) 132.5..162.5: 0.060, 16.8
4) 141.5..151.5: 0.062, 16.2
